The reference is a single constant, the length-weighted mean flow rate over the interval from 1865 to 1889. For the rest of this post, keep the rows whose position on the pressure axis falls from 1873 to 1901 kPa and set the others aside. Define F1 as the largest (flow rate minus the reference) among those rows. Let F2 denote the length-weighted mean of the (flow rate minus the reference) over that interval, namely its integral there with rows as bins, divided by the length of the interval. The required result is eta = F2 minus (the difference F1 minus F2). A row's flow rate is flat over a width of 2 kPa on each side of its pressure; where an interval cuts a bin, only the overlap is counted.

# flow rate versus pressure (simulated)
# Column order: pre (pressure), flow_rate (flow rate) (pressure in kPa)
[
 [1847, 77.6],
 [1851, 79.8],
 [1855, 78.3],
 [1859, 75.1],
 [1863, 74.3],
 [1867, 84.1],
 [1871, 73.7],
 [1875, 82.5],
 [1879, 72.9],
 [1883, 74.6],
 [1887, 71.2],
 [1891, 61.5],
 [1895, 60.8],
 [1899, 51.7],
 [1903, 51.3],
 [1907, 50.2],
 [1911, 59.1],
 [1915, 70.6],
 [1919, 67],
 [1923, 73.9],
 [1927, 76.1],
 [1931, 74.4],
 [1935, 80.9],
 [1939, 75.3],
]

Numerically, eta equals -23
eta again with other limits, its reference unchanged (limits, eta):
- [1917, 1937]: -8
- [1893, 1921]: -30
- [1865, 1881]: -4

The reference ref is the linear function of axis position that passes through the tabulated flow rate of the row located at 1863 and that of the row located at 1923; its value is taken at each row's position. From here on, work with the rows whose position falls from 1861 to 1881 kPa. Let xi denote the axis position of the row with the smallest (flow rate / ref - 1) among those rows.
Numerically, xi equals 1879 kPa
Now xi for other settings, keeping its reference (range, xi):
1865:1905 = 1903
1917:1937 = 1919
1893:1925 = 1907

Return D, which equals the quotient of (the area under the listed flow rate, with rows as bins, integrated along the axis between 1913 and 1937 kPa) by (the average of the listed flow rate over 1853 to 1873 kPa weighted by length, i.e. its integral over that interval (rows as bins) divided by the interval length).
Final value 23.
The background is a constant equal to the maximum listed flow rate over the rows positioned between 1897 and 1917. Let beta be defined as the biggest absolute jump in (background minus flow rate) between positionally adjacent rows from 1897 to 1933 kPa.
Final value 11.5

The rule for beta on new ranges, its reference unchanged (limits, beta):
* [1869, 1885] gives 9.6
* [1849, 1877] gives 10.4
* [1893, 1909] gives 9.1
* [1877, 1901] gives 9.7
